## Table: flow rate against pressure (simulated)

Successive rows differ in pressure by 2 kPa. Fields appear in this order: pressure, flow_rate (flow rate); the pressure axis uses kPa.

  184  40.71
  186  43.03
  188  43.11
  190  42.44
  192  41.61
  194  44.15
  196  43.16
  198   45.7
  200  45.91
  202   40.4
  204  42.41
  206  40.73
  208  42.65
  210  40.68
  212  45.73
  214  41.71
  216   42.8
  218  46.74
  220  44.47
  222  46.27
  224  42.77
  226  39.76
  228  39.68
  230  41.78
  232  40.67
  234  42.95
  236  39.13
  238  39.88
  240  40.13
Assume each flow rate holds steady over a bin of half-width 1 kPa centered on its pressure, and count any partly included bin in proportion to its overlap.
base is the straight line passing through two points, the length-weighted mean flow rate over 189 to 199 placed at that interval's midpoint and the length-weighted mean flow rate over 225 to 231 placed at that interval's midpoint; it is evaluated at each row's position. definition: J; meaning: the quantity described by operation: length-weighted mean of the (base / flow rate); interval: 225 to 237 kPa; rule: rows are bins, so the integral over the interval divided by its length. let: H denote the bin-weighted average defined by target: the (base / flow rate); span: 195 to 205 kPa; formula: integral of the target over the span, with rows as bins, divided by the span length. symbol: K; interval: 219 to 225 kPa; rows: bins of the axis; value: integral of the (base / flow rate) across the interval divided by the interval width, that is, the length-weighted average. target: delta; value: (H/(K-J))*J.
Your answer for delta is -14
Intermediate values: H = 0.99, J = 0.99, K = 0.921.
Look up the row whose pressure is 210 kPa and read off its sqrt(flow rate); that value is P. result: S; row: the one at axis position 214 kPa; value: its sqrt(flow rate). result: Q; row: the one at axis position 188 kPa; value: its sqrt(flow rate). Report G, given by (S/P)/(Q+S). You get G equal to 0.0777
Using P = 6.38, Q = 6.57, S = 6.5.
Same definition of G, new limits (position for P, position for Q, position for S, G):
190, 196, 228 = 0.0751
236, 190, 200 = 0.0815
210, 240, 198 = 0.0809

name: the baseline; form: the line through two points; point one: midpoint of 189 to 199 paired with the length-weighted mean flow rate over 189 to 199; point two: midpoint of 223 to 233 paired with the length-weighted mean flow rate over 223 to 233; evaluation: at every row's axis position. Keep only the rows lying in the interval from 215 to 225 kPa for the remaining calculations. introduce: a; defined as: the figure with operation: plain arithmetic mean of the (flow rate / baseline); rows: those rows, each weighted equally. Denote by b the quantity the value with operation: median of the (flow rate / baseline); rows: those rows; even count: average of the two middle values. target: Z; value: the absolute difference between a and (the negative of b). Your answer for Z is 2.146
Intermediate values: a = 1.07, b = 1.07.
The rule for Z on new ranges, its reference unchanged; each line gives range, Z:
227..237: 2.006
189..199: 1.998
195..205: 2.010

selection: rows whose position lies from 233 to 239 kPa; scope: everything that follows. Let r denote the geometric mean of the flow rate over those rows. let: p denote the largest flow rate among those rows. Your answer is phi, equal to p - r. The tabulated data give 2.33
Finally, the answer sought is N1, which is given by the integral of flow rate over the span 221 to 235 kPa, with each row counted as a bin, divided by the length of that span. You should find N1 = 42.0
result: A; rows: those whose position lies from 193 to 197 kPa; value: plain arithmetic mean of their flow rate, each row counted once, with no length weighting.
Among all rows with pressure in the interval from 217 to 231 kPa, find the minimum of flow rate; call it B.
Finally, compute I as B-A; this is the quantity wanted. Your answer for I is -4.0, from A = 43.7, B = 39.68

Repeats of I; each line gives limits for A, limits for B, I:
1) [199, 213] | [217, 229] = -3.0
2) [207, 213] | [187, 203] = -2.6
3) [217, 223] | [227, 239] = -6.7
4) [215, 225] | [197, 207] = -4.2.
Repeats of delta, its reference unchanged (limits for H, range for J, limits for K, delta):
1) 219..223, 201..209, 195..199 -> -18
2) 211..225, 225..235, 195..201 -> -39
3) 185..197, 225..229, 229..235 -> -17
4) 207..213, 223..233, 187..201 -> 155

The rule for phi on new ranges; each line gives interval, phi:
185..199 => 2.40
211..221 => 2.49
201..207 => 1.24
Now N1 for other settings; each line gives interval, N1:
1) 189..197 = 42.8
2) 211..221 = 44.3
